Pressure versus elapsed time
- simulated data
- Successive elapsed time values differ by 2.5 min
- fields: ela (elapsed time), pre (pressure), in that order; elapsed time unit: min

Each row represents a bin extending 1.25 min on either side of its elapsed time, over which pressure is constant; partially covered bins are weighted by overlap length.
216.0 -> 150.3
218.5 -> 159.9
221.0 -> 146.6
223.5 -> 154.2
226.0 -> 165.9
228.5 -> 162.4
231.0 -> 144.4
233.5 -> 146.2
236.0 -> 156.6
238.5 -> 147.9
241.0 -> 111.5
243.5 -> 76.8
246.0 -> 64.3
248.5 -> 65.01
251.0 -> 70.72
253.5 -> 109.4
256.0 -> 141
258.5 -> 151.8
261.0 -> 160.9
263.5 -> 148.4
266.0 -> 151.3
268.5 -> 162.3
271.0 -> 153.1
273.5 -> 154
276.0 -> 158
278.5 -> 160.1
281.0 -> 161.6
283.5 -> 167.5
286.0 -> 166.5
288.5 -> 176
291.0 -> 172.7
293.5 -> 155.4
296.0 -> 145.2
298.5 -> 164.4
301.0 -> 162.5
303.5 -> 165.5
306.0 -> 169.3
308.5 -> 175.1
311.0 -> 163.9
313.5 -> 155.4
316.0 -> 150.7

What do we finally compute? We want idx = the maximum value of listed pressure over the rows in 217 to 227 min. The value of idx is 165.9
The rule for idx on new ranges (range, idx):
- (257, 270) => 162.3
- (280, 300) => 176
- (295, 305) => 165.5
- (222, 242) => 165.9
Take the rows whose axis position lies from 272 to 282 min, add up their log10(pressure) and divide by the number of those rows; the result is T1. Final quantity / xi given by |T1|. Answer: 2.20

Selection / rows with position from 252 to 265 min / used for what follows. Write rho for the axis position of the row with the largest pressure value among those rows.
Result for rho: 261.0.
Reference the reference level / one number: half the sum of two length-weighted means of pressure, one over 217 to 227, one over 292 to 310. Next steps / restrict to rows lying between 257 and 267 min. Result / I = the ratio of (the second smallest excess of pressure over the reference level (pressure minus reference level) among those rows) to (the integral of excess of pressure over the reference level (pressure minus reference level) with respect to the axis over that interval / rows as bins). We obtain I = 0.123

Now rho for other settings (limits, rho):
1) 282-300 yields 288.5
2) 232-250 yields 236.0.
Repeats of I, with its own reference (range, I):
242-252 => 0.106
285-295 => 0.092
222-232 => 0.196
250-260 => 0.128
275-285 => 0.025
